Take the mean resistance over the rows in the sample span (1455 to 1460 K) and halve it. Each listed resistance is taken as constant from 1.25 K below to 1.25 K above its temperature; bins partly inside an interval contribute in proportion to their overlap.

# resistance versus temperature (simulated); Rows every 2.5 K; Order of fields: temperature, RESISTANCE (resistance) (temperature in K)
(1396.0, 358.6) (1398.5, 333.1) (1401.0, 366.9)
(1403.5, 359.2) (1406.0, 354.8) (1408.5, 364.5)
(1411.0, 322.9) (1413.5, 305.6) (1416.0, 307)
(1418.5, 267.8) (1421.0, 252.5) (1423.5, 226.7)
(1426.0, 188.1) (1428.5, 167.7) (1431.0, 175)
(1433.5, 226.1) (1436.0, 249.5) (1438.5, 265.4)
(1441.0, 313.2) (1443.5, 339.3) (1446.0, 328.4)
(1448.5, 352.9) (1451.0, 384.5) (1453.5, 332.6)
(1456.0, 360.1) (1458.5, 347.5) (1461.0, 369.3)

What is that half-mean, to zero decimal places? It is 177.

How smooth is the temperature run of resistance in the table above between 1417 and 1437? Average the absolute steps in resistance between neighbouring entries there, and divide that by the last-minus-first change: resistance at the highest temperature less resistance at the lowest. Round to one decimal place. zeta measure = -1.4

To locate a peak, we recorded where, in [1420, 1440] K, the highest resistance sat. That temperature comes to 1438.5 K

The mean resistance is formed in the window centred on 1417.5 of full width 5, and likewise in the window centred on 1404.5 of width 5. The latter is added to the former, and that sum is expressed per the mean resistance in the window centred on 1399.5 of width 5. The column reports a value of 1.8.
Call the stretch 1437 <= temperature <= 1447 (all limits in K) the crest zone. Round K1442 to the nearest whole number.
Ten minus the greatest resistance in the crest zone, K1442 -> -329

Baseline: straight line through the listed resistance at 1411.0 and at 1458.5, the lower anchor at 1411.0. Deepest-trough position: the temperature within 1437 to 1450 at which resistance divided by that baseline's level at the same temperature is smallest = 1438.5 K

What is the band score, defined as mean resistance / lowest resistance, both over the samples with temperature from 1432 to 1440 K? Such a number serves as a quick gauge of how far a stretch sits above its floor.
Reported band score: 1.092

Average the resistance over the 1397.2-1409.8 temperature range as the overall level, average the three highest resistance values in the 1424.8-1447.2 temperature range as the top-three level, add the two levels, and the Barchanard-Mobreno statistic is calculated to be 683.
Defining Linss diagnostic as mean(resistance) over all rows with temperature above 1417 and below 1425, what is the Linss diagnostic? 249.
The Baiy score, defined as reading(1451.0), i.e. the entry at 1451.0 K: 384.5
